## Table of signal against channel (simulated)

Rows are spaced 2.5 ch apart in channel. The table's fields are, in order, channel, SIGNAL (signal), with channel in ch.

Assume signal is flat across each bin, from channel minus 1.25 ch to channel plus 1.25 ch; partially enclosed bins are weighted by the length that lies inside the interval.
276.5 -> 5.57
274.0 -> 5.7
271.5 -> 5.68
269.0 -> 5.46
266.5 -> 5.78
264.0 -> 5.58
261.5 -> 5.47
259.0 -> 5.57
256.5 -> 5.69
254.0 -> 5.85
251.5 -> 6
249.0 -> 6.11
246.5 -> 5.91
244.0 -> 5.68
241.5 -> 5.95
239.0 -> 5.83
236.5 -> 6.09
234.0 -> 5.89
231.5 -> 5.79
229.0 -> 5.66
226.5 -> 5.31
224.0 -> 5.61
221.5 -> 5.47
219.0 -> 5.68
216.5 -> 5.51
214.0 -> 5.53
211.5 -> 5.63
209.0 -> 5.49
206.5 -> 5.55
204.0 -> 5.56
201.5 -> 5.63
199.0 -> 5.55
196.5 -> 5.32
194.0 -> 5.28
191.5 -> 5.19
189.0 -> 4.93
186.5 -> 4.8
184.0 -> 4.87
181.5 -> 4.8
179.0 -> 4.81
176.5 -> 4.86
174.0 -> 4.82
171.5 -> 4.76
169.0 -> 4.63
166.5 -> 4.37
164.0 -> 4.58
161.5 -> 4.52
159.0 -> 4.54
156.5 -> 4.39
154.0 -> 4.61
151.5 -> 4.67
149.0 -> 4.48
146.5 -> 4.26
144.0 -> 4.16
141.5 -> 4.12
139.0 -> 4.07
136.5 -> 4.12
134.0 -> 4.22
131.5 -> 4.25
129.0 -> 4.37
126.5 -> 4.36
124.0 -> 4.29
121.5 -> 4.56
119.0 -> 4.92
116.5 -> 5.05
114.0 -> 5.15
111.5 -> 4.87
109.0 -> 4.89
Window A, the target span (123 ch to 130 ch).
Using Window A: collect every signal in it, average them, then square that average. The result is 18.8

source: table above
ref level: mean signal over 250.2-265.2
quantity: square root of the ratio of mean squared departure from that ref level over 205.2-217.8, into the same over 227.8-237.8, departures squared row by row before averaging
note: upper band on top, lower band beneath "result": 1.4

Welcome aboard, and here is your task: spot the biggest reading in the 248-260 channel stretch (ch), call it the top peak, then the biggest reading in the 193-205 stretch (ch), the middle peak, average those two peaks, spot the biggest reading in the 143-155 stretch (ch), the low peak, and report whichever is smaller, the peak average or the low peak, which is 4.67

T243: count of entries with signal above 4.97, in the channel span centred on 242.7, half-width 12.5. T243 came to 10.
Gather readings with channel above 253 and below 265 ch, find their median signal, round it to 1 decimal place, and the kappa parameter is 5.6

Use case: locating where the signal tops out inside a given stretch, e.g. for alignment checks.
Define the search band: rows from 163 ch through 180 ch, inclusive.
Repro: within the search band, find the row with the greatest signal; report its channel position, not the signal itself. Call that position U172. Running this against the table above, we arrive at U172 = 176.5 ch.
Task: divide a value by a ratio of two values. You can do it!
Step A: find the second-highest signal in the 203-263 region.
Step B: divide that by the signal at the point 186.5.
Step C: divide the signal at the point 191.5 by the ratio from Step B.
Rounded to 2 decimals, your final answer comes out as 4.09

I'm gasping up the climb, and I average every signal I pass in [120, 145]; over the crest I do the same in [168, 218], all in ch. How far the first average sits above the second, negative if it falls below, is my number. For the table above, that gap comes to -0.92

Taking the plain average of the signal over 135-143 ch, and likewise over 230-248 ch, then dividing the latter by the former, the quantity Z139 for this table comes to 1.43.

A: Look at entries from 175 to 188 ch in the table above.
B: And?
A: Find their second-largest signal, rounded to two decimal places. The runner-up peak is 4.86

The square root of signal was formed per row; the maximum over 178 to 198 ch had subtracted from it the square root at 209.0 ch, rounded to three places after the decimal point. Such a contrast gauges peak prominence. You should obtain -0.037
